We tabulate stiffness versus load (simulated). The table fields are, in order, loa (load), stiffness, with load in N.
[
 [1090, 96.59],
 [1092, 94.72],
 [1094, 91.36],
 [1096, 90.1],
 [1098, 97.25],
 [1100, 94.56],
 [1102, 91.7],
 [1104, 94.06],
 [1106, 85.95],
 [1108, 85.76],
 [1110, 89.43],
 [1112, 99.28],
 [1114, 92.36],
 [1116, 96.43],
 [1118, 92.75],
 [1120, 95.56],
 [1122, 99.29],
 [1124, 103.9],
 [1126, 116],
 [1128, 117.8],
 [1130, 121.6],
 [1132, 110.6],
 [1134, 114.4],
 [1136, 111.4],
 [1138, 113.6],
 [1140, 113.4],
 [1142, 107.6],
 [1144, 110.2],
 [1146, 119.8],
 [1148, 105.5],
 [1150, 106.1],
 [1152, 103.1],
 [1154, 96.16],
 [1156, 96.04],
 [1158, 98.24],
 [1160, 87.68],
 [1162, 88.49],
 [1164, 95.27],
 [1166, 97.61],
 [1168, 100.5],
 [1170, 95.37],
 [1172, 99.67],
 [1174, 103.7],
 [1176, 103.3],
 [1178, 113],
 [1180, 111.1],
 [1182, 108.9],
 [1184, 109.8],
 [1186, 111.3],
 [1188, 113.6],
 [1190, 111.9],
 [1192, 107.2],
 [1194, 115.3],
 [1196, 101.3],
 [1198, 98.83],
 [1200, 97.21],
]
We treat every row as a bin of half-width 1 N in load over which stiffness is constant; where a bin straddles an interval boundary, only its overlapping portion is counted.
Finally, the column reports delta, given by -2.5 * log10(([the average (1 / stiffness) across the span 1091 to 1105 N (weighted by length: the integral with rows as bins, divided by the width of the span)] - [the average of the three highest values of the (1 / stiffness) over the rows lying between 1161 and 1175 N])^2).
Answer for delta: 21.6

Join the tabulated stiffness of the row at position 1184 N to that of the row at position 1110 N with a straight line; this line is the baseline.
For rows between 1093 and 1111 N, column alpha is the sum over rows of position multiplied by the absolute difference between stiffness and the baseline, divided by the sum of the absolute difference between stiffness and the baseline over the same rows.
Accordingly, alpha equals 1099.9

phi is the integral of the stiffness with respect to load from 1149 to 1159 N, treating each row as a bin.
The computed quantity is 999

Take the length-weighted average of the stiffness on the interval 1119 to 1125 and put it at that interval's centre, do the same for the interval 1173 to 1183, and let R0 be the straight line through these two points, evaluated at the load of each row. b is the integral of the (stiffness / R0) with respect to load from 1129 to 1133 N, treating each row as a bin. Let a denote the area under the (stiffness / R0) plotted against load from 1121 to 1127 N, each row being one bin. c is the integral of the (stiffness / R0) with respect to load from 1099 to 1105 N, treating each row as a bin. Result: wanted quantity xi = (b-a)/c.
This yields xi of -0.3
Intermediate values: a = 6.4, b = 4.6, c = 6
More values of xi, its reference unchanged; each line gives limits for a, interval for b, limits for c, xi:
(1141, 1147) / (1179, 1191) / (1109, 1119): 0.6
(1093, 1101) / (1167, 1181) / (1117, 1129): 0.5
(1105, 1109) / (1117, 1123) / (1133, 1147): 0.1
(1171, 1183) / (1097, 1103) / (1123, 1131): -0.7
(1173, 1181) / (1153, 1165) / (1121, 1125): 0.7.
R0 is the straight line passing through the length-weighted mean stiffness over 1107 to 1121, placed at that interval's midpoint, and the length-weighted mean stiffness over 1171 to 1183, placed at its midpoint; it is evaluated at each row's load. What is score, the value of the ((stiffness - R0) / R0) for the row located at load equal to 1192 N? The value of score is -0.024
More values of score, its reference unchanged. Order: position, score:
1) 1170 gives -0.093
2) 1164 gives -0.082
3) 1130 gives 0.260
